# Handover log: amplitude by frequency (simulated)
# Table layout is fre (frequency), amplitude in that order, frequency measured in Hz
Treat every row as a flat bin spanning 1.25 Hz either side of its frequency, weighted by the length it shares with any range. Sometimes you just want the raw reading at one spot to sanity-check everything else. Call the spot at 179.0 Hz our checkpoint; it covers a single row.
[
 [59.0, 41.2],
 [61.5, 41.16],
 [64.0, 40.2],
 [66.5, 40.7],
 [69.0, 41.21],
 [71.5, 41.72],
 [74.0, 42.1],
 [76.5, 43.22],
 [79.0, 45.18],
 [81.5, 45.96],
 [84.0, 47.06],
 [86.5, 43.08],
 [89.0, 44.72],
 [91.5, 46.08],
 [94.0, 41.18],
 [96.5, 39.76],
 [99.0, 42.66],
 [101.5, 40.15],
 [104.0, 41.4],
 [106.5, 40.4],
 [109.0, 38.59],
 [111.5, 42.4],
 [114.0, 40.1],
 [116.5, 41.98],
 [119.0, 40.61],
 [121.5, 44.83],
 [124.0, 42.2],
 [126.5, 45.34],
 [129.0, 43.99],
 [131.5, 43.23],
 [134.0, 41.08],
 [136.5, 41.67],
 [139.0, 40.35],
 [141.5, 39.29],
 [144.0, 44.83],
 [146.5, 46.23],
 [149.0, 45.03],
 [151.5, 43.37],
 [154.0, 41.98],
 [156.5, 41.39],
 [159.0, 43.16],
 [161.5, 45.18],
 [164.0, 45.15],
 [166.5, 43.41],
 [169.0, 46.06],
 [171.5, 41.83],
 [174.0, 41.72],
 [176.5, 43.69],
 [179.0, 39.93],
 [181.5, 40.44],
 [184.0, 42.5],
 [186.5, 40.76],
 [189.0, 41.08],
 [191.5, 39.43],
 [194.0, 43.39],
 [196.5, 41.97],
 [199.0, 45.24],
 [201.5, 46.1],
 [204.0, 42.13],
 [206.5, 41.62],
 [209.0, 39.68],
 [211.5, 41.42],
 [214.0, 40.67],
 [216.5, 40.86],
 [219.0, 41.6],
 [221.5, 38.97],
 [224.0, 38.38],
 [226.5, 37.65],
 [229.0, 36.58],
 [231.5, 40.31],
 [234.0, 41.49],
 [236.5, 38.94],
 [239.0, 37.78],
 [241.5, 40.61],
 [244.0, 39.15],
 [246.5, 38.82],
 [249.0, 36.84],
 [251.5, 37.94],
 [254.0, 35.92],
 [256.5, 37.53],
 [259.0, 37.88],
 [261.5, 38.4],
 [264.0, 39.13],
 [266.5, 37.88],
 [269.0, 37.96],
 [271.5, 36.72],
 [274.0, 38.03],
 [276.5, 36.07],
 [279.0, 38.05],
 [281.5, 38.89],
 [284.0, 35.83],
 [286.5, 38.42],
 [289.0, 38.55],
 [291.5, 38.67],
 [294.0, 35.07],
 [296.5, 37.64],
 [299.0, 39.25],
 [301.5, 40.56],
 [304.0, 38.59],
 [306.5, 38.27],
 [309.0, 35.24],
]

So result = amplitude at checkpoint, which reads 39.93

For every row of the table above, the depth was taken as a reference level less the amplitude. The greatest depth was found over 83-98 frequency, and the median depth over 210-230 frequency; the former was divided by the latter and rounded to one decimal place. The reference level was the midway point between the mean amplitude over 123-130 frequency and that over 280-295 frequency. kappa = 1.1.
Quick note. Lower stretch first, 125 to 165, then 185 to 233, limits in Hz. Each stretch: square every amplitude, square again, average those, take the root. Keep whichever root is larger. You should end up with 1878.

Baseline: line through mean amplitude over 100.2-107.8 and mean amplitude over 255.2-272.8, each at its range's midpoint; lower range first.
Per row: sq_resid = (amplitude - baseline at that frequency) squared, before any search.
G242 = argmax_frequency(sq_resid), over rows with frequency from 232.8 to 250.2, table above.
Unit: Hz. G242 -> 234.0 Hz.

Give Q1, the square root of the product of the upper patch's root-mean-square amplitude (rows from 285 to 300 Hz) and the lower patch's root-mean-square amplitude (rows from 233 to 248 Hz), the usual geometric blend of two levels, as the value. 38.7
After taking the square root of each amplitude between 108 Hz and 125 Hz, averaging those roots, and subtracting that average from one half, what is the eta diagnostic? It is -5.9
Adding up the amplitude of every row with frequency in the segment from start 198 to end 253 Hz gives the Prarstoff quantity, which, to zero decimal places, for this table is 883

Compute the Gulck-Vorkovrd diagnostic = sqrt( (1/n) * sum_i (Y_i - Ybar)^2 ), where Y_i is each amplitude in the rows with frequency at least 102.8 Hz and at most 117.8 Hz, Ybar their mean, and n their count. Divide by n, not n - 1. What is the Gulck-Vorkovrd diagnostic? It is 1.3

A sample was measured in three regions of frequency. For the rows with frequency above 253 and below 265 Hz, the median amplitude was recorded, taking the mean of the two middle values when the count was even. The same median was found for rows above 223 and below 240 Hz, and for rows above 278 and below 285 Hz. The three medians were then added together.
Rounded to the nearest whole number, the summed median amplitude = 114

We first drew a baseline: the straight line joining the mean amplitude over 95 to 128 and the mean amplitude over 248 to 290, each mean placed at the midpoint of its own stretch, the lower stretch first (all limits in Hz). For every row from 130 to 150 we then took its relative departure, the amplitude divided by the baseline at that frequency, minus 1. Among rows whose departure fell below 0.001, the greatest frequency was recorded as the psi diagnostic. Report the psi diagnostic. 141.5 Hz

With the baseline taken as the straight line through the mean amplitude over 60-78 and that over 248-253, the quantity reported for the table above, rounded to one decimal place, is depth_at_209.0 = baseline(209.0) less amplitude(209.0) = -1.4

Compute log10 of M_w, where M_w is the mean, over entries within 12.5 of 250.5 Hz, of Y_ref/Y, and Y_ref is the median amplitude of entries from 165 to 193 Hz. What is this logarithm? 0.040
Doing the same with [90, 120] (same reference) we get 0.005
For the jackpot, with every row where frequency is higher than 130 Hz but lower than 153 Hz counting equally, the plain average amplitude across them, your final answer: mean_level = 42.8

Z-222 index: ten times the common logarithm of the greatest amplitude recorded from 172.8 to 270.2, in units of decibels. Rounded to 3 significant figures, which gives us 16.6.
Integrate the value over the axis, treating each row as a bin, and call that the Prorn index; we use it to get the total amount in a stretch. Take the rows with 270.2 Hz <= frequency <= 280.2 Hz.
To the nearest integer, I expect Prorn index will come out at 372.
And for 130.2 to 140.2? 416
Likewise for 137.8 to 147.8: 427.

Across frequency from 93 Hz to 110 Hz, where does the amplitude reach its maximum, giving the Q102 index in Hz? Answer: 99.0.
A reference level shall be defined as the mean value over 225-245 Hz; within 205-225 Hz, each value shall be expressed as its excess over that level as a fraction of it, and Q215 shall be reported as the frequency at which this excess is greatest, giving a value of 206.5 Hz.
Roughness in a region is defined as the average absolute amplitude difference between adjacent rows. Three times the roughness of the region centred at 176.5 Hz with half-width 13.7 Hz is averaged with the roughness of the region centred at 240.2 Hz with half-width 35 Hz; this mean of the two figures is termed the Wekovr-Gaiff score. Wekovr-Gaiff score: 3.5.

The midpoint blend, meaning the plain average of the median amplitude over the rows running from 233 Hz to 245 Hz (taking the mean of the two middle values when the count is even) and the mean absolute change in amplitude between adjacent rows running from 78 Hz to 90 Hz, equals 20.5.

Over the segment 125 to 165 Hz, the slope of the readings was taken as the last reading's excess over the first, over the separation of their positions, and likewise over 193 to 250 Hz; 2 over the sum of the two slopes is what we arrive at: -16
